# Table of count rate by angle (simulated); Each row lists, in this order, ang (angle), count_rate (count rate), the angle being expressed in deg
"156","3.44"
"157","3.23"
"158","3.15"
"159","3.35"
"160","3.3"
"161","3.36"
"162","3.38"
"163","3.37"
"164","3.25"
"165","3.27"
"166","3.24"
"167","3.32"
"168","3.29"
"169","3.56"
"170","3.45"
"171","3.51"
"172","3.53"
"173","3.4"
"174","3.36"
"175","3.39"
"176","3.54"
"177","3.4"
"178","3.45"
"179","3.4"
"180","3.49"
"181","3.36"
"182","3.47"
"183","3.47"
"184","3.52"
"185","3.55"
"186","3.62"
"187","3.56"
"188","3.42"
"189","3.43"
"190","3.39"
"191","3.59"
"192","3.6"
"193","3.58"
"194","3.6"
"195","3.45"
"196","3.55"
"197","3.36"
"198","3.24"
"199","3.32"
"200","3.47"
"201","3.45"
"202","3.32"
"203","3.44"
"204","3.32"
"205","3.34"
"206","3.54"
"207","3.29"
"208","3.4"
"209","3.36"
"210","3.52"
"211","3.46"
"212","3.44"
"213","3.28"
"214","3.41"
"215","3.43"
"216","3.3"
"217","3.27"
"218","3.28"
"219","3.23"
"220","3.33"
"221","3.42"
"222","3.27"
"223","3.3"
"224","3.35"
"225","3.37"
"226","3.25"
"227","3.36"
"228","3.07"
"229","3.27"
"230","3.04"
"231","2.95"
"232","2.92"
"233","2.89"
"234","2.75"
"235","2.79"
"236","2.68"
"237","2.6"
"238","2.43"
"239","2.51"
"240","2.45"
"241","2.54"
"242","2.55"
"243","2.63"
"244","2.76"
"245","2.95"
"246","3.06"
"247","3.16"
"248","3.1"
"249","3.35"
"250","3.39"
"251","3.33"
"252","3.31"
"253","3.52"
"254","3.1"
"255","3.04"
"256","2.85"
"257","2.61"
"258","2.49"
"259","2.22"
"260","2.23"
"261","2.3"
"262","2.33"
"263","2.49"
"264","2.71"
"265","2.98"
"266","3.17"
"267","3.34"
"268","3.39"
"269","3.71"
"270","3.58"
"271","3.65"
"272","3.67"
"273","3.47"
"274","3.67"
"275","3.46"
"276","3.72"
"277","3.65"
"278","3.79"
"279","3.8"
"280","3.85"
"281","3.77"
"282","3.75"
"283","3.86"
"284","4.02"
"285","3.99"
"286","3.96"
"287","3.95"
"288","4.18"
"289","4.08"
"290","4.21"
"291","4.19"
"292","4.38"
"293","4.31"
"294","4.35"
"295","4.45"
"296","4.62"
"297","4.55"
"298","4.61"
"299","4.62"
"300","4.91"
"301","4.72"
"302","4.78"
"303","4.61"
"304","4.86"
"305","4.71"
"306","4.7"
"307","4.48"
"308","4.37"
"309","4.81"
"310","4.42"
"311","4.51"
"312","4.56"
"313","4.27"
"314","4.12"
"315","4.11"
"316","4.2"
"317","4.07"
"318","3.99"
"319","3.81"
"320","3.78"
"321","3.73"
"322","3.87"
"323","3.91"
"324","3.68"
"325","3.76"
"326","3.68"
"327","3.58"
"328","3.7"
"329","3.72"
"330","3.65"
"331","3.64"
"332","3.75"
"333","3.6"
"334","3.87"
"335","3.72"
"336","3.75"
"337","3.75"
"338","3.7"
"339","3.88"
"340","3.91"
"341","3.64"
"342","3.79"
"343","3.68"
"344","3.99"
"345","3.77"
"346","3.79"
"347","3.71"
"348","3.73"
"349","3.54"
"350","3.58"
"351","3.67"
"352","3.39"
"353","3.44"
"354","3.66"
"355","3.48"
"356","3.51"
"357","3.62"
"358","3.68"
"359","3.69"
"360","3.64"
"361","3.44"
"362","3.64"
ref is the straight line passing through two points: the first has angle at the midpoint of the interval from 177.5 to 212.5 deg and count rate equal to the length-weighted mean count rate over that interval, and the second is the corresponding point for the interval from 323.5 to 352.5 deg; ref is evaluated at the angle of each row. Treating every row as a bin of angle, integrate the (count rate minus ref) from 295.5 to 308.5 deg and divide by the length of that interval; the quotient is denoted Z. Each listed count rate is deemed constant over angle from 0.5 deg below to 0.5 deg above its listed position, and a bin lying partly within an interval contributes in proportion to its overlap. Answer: 1.01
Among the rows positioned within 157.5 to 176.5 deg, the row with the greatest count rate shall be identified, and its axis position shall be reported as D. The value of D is 169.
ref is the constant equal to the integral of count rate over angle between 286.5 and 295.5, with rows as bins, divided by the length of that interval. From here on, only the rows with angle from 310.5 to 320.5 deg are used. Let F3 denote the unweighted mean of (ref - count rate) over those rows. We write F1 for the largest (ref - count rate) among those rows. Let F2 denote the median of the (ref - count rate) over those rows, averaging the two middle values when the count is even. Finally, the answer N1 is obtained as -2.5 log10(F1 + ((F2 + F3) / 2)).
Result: 0.6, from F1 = 0.5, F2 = 0.1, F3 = 0.09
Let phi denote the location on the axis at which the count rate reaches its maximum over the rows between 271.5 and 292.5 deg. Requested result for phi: 292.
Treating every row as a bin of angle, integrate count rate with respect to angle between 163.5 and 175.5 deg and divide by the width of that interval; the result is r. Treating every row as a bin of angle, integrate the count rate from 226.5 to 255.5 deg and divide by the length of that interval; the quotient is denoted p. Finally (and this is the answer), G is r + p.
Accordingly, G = 6.3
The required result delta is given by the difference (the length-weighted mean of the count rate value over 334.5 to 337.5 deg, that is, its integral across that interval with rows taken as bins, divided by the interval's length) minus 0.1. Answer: 3.64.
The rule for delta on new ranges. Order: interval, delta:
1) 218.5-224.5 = 3.22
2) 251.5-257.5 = 2.97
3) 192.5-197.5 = 3.41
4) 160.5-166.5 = 3.21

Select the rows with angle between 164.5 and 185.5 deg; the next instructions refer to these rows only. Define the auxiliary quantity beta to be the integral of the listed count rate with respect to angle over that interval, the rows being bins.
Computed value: 72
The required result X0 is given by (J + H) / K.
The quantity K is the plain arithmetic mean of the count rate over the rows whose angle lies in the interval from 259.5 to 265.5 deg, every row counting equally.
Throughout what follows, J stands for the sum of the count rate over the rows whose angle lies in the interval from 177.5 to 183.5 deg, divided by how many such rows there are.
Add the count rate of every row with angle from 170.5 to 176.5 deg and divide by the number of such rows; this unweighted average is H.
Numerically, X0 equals 2.8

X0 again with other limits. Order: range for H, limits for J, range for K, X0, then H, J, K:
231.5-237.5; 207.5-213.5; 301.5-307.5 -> 1.3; 2.8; 3.41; 4.7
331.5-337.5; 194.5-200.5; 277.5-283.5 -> 1.9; 3.7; 3.40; 3.8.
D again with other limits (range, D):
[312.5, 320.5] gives 313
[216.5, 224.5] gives 221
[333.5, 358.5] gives 344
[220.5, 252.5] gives 221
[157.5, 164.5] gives 162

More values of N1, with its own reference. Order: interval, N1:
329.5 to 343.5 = -0.1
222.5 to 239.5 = -1.2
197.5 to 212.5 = -0.7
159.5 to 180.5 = -0.7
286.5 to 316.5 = 3.1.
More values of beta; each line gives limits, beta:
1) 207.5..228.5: 70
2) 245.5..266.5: 61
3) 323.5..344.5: 78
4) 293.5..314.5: 96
